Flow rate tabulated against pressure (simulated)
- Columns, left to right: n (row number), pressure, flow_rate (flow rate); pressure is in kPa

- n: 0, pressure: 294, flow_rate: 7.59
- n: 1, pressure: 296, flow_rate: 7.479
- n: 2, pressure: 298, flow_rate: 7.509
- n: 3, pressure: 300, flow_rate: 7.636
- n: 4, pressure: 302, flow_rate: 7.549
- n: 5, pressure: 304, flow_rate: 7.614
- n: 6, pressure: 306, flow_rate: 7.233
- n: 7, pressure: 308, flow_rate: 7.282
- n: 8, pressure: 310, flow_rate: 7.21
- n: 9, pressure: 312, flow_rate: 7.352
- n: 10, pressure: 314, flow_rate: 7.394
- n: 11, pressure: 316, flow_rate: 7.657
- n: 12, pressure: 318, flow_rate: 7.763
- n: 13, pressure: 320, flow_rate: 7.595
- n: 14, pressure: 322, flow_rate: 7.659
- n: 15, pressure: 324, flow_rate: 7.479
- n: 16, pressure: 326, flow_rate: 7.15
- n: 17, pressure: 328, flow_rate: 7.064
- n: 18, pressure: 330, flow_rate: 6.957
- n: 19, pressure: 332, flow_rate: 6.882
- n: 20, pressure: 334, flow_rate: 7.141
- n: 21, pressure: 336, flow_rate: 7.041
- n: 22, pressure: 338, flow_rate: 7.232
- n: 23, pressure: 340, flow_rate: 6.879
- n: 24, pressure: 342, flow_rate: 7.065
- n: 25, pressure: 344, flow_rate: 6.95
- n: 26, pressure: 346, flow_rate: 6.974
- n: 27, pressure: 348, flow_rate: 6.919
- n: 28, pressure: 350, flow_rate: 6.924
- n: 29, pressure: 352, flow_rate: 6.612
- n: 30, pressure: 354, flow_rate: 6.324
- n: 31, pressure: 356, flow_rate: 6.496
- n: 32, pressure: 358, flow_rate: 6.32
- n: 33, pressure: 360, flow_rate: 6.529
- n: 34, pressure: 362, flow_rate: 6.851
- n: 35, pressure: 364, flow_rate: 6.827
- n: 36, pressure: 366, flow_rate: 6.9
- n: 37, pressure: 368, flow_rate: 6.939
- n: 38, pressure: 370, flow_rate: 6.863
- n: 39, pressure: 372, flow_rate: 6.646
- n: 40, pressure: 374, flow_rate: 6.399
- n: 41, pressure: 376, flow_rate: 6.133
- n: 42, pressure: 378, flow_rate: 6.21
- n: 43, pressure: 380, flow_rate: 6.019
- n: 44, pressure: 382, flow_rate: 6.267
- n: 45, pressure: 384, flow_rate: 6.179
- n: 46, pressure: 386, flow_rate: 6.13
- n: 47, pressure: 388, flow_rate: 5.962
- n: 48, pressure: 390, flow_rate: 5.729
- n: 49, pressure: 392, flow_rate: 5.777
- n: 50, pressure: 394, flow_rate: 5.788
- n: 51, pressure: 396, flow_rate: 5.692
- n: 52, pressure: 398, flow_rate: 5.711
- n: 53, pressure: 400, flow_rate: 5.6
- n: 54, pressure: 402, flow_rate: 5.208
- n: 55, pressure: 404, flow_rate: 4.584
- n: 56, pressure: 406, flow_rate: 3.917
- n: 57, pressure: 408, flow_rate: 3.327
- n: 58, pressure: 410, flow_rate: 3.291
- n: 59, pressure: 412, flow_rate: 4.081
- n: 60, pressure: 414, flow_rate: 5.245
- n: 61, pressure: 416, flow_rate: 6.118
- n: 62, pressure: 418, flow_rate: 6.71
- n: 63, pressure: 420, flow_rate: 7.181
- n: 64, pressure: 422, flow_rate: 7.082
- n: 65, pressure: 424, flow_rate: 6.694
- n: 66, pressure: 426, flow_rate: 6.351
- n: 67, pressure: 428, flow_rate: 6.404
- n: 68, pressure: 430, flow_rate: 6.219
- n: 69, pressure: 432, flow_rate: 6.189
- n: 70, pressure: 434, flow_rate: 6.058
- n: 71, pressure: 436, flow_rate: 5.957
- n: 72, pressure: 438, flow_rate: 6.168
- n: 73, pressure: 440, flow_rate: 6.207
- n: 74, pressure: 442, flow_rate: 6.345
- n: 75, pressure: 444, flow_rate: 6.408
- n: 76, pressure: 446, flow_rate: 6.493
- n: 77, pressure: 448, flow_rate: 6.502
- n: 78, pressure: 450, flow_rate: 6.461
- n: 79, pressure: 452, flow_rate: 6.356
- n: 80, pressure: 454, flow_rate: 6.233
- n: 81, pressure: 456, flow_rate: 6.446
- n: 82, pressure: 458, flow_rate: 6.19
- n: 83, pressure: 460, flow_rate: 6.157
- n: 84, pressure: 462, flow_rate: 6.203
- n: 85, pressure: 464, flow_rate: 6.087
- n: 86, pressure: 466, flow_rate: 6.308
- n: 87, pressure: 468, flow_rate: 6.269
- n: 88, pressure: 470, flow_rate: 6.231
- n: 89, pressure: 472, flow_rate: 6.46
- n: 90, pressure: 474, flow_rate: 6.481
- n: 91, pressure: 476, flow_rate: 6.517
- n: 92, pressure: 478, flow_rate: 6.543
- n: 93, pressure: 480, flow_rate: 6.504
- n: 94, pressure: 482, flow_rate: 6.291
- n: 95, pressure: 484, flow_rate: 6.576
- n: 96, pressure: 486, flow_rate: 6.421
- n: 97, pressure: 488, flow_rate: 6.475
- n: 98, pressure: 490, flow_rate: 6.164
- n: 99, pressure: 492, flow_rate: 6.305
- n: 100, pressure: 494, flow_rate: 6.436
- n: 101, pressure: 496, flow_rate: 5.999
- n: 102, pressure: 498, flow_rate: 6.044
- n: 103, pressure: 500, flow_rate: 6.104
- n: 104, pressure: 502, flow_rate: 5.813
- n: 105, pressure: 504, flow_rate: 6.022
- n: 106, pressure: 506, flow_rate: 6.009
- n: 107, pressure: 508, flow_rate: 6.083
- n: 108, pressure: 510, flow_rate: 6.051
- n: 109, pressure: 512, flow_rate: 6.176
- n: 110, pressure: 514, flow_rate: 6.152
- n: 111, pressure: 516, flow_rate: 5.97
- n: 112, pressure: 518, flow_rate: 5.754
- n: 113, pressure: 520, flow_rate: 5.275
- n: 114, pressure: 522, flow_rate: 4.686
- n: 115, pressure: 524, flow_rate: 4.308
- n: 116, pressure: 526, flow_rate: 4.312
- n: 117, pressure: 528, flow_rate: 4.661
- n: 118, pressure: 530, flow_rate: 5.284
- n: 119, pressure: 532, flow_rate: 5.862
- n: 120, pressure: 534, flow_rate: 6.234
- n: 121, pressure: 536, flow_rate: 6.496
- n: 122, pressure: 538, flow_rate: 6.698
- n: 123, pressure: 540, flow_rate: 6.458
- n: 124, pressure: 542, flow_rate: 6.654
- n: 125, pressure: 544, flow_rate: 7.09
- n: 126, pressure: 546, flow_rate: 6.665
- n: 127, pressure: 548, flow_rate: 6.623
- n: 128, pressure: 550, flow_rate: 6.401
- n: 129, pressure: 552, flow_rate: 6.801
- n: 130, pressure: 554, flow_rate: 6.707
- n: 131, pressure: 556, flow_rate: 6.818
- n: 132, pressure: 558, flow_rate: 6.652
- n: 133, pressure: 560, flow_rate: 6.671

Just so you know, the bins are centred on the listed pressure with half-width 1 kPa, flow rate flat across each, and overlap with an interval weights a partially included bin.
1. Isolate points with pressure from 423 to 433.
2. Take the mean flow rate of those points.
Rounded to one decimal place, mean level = 6.4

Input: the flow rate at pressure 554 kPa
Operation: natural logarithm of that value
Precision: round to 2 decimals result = 1.90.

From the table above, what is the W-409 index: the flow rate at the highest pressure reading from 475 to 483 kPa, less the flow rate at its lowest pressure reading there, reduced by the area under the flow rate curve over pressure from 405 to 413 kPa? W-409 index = -29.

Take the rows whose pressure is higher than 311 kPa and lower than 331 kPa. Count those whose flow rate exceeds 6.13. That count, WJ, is 10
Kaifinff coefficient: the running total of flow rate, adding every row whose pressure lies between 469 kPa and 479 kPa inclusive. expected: 32.2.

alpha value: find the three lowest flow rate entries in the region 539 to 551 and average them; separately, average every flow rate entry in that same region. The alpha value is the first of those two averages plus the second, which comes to 13.1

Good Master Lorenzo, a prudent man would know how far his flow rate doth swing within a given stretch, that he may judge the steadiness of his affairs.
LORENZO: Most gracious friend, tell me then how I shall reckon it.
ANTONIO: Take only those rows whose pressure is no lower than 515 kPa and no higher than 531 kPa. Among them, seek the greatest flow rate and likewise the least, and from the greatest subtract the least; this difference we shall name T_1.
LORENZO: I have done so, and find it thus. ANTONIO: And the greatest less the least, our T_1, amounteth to 1.7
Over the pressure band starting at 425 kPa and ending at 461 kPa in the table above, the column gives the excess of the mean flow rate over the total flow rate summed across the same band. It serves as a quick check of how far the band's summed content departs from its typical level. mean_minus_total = -107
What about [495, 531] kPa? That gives -95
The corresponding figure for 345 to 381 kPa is -112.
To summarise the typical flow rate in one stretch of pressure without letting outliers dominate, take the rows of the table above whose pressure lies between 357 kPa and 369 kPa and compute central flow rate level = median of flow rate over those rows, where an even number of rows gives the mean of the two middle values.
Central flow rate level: 6.8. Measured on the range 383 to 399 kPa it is 5.8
